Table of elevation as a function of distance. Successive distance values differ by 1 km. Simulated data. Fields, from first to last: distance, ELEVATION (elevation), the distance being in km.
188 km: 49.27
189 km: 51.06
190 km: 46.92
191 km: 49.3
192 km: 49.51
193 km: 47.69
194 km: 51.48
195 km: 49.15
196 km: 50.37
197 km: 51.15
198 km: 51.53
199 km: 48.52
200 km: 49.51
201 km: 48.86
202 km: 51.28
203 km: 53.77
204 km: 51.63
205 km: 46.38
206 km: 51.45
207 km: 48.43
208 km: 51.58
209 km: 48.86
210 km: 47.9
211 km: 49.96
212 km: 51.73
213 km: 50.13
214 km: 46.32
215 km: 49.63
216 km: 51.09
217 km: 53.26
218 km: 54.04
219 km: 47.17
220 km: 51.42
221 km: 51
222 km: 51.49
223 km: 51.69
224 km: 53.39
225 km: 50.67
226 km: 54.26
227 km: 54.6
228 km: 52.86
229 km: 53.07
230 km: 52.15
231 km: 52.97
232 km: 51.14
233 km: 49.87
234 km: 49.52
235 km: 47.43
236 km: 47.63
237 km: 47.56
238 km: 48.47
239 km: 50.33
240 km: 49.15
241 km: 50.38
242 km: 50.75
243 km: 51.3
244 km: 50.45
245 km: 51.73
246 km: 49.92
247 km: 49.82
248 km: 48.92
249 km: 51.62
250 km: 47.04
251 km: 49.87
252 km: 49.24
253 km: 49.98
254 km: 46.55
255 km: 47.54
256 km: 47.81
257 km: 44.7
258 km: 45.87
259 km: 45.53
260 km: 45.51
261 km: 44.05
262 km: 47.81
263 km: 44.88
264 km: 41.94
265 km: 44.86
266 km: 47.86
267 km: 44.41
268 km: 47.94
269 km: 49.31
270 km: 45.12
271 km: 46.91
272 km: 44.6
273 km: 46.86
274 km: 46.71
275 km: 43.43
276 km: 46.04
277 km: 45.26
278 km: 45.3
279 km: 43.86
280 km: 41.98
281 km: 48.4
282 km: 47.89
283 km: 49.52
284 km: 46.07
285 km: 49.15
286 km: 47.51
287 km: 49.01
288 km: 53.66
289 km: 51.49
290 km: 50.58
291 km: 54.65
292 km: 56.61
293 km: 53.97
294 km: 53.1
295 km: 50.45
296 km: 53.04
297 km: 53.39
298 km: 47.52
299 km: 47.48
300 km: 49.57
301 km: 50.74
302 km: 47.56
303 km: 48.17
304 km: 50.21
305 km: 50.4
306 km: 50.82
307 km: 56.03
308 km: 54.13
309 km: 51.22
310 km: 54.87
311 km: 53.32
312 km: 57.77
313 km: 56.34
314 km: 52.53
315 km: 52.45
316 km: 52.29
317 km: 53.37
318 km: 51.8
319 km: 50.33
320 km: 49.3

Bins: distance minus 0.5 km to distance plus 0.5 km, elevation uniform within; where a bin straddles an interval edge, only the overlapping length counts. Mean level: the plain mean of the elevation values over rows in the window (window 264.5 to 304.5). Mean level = 48.5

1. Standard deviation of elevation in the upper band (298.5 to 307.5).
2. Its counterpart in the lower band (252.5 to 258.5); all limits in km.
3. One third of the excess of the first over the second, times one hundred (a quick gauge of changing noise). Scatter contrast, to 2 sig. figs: 26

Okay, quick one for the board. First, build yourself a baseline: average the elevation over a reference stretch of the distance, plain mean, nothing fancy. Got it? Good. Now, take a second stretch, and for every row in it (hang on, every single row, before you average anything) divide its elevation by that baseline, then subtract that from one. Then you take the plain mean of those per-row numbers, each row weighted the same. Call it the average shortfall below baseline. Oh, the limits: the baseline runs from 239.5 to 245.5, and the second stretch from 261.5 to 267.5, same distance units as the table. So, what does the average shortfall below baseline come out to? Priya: 0.105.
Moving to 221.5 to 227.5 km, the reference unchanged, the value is -0.041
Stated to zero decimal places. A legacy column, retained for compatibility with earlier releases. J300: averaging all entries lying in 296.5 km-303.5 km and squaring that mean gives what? 2421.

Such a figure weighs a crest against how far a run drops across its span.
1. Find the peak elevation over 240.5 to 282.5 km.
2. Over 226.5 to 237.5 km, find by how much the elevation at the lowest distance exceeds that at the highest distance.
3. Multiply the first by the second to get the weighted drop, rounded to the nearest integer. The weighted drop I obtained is 364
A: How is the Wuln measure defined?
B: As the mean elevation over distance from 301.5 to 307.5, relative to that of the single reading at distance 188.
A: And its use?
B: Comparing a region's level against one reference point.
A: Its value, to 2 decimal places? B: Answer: 1.03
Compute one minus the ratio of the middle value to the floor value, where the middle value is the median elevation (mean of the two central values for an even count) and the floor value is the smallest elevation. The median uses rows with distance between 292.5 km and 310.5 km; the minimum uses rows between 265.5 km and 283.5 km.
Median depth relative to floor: -0.21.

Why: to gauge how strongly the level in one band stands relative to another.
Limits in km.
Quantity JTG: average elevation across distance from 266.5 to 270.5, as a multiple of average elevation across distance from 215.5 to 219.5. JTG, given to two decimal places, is 0.91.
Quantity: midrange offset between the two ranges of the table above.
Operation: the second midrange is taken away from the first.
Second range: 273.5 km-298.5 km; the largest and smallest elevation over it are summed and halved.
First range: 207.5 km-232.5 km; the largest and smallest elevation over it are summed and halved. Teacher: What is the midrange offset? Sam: 1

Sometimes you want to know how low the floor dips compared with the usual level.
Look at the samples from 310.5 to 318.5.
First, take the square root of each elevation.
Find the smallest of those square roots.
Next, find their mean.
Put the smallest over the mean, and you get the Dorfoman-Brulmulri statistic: 0.982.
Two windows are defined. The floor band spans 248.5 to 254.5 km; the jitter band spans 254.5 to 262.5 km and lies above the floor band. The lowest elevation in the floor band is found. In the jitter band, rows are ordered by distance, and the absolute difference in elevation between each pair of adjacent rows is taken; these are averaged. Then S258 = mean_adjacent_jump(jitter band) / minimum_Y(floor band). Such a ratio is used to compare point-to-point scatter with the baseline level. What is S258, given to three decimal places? 0.031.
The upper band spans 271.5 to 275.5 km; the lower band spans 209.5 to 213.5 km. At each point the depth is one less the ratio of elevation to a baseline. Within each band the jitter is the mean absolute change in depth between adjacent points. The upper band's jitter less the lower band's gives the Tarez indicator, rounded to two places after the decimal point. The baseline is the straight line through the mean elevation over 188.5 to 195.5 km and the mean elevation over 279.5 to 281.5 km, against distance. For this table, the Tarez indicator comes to 0.00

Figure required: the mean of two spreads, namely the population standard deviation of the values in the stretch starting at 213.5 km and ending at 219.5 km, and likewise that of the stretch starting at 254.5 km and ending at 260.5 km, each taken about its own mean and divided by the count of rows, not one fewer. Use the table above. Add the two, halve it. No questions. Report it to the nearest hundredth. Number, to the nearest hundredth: 2.00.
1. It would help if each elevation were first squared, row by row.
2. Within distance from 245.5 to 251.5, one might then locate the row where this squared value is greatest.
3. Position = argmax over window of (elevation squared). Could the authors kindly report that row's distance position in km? 249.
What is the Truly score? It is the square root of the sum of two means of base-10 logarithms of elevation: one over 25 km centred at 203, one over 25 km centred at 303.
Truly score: 1.85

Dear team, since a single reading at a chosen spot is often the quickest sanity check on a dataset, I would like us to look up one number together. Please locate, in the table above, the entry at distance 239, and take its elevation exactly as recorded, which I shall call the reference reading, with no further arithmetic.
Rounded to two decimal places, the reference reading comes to 50.33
